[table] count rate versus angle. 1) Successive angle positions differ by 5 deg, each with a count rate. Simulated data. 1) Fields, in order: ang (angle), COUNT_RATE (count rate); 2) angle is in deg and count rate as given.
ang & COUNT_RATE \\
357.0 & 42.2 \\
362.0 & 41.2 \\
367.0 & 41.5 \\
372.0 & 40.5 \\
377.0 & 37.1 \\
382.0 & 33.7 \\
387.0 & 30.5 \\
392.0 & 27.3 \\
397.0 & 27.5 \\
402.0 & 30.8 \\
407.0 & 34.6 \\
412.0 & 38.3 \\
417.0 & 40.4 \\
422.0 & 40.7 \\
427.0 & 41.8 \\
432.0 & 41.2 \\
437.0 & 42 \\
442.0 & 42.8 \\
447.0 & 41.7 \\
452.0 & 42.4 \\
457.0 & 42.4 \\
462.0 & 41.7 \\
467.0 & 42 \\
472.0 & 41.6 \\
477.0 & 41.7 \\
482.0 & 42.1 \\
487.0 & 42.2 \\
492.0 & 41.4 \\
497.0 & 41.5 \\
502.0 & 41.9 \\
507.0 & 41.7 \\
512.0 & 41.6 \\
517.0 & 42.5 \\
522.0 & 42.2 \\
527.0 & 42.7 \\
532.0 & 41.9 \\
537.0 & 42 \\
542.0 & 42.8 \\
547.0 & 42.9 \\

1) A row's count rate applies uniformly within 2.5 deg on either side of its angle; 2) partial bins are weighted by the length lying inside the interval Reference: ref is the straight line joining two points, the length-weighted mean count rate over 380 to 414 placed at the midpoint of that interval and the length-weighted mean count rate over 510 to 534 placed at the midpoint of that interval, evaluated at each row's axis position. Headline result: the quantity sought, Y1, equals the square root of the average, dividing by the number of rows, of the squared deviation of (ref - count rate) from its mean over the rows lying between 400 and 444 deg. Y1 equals 2.85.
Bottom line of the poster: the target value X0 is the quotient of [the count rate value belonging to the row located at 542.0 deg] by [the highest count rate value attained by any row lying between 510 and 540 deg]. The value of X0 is 1.00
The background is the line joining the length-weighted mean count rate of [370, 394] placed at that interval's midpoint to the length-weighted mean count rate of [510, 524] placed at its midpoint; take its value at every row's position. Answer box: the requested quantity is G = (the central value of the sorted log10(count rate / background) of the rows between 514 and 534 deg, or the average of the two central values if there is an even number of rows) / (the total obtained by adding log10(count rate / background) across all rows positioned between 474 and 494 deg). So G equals -0.02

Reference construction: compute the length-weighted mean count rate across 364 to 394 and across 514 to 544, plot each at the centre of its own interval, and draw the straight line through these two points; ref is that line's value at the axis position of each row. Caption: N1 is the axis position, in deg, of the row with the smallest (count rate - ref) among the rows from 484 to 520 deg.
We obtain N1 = 512.0 deg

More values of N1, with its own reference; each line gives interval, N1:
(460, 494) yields 492.0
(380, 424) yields 397.0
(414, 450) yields 447.0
